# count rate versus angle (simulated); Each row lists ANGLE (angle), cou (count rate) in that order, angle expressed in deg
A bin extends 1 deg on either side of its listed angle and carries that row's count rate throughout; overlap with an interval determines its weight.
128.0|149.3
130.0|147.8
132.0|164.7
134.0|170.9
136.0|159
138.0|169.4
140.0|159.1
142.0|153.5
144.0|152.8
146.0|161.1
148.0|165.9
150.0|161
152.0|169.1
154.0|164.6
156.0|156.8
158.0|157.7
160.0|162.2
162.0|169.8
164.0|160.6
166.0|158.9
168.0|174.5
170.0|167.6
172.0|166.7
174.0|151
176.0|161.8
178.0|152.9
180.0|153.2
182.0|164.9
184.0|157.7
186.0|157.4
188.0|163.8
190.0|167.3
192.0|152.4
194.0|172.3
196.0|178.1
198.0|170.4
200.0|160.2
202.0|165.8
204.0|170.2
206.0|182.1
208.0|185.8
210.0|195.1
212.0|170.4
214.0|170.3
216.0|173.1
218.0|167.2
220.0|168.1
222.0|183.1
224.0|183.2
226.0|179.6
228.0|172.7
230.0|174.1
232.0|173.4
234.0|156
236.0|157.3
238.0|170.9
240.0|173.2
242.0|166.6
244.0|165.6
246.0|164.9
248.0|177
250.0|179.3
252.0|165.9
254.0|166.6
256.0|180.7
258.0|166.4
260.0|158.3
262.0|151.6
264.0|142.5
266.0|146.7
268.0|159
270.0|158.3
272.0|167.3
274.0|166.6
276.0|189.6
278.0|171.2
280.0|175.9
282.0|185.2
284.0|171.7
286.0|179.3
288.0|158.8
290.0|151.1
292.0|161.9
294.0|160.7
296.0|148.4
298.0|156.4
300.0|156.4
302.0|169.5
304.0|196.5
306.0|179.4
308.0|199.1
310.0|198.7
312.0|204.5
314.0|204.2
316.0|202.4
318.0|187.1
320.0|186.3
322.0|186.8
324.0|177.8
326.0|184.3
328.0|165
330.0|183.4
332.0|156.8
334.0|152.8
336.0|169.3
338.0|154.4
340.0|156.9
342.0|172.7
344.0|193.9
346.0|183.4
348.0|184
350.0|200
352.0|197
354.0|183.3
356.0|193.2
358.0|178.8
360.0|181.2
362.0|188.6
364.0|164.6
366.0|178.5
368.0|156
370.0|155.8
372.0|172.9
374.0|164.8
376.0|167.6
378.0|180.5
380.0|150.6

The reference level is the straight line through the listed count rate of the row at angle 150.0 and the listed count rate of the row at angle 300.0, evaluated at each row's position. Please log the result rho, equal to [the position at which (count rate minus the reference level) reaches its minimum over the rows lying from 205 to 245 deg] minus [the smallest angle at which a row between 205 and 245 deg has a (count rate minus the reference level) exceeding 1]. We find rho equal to 28 deg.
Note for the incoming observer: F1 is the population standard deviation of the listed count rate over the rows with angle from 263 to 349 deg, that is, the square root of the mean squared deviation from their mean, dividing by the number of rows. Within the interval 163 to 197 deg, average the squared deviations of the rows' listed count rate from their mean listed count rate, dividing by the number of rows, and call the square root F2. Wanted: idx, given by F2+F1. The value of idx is 25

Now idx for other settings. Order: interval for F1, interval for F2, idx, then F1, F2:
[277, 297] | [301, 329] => 24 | 11.5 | 12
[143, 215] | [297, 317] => 28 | 9.5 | 19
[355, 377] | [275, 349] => 28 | 11.8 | 16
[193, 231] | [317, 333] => 19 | 8.1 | 11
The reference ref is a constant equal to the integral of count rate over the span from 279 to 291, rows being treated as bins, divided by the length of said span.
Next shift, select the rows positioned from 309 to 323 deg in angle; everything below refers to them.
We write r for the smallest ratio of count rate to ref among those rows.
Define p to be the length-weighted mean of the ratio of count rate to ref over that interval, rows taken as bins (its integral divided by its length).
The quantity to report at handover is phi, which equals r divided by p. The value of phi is 0.952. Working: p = 1.15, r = 1.09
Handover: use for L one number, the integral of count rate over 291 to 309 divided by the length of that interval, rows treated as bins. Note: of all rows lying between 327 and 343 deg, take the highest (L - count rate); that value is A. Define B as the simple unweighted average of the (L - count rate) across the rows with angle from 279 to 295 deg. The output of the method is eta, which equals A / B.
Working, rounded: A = 17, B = 1.7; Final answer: 9.8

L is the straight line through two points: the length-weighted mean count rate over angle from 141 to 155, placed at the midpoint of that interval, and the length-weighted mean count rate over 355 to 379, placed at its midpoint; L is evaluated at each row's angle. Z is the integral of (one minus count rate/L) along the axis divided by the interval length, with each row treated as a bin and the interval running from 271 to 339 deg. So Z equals -0.031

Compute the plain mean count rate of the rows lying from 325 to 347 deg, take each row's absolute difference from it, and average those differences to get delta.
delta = 12.1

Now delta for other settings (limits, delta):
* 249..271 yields 9.4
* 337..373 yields 12.1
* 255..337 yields 14.5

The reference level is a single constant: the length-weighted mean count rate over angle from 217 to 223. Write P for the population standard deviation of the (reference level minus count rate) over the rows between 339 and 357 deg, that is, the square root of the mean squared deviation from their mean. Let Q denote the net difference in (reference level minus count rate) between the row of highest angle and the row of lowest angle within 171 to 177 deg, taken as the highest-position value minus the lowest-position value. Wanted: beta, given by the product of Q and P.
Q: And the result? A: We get 62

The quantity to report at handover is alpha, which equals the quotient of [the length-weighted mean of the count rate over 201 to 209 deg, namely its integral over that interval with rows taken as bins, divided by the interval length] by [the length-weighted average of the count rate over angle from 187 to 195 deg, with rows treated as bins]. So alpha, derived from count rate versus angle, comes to 1.07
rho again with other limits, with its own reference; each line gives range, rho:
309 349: 24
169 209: 4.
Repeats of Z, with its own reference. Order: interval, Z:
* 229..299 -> 0.012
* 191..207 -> -0.030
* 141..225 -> -0.019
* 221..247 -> -0.029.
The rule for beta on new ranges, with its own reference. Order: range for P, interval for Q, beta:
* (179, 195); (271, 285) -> -29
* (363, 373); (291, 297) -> 122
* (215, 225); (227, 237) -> 108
